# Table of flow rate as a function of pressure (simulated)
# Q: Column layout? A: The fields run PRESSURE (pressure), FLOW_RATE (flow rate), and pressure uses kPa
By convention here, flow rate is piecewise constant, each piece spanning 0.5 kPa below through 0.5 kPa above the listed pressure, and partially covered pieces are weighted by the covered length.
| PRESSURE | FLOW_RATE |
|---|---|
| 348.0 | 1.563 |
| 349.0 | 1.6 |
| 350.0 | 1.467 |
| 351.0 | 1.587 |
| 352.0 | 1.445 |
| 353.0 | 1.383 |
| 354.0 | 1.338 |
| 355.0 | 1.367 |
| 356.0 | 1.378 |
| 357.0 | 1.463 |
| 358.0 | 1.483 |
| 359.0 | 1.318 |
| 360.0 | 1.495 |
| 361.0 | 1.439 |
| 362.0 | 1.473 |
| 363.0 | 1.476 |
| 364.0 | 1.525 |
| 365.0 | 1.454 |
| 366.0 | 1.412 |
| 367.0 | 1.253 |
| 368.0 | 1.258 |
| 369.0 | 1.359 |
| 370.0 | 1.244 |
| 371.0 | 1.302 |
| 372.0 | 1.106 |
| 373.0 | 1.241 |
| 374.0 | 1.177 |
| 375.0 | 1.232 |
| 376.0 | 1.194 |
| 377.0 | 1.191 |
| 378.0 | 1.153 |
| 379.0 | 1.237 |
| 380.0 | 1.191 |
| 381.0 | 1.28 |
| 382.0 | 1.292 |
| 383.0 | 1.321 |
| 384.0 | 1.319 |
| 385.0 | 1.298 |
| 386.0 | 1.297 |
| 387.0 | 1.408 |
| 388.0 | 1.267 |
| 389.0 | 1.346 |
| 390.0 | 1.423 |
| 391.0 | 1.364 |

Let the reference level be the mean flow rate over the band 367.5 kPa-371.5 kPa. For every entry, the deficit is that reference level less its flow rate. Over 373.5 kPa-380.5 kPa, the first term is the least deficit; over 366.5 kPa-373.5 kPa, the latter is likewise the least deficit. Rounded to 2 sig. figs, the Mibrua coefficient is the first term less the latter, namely 0.12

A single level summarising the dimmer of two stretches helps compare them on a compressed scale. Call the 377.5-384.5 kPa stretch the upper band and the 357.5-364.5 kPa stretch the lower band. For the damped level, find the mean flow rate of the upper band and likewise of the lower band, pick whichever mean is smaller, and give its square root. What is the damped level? 1.12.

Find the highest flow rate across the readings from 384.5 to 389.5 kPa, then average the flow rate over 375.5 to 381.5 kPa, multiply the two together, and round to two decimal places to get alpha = 1.70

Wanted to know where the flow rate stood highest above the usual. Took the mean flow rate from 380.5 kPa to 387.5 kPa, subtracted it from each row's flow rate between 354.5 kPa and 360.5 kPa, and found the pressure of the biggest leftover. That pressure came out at 360.0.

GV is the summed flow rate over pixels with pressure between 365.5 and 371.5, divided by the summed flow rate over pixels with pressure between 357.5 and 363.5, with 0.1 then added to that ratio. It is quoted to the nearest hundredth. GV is 1.00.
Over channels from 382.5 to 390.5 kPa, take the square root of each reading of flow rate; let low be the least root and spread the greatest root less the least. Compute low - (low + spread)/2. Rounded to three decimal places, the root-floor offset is 0.529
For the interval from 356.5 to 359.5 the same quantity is 0.539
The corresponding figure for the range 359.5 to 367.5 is 0.502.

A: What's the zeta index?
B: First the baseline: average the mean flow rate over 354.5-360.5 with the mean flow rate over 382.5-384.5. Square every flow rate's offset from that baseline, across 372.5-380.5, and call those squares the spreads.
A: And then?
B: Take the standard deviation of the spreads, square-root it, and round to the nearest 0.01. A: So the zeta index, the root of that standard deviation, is 0.10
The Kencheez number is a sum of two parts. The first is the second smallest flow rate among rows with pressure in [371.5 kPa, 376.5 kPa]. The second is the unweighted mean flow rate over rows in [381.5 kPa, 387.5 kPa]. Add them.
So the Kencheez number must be 2.50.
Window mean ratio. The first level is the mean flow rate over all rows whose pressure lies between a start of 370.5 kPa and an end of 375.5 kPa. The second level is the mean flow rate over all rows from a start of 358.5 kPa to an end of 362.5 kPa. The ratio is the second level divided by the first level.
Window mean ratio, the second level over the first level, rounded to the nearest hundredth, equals 1.18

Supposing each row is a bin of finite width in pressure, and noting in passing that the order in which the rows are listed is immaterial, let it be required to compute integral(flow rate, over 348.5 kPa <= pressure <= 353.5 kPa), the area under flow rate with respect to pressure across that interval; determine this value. 7.48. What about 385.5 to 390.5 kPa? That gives 6.74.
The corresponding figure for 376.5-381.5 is 6.05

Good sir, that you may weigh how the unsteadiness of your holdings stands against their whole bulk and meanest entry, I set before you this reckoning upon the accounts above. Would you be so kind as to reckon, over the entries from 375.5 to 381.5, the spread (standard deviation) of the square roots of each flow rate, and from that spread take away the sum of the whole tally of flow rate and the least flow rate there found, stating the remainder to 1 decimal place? -8.4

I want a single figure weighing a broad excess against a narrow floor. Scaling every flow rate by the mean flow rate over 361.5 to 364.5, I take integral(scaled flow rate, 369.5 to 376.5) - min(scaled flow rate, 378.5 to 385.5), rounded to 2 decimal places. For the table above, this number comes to 4.90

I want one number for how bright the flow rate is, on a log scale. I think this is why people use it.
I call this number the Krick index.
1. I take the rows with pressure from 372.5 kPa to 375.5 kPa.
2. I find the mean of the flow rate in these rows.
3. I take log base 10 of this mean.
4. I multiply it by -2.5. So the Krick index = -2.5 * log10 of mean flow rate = -0.21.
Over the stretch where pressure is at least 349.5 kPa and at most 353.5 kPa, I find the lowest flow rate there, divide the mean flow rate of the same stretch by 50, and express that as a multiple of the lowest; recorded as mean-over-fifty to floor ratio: 0.0213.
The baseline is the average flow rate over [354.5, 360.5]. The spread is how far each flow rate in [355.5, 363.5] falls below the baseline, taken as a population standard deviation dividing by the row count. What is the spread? 0.058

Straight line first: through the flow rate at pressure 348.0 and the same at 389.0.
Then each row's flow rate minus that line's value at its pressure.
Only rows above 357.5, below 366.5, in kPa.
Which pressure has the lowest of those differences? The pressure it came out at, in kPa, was 359.0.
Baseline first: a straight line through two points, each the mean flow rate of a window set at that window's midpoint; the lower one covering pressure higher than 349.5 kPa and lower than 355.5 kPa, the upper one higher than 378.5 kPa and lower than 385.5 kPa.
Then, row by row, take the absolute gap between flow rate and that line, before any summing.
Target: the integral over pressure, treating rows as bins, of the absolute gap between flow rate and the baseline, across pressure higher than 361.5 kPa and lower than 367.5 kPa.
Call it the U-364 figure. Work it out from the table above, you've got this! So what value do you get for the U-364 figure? 0.59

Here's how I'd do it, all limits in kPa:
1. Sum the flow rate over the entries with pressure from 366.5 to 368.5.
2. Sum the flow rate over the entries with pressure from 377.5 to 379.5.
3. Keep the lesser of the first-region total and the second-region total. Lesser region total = 2.39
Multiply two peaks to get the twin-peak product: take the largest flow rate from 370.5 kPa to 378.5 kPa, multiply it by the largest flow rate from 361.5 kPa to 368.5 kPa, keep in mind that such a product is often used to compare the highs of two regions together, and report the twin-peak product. 1.99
